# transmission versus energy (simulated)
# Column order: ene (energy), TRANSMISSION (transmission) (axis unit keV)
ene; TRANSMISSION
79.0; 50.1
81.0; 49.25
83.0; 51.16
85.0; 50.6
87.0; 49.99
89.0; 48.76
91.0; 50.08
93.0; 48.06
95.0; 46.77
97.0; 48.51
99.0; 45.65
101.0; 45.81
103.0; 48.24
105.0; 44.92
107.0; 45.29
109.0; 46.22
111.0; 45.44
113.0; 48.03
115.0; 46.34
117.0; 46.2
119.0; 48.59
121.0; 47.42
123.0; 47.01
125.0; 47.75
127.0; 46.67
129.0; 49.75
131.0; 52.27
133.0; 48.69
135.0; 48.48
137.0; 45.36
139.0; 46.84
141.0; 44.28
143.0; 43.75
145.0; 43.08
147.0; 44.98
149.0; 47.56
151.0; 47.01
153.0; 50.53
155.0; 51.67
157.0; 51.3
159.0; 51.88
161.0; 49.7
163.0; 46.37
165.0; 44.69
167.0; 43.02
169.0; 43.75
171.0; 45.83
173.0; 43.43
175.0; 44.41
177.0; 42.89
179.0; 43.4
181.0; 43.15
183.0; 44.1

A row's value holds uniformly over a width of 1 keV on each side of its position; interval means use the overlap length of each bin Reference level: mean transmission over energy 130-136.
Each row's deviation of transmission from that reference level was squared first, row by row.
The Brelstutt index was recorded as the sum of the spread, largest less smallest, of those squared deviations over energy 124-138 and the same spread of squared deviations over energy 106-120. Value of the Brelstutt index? 39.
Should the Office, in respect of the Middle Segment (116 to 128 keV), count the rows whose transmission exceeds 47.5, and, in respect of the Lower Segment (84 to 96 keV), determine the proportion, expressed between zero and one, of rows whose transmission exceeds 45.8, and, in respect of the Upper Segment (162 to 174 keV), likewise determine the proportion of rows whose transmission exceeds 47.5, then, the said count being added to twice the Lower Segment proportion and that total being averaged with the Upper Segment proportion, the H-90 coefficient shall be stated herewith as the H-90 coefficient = 2.0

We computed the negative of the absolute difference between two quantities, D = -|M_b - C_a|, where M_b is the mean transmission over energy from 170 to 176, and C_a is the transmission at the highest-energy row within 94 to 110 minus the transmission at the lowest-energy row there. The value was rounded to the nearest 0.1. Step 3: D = -45.1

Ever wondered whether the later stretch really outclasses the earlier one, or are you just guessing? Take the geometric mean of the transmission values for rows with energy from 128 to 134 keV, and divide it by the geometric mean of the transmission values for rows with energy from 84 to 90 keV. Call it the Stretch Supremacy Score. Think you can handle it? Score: 1.01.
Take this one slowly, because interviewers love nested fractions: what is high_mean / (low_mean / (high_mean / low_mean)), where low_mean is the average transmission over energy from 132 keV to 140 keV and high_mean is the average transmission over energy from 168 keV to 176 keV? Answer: 0.88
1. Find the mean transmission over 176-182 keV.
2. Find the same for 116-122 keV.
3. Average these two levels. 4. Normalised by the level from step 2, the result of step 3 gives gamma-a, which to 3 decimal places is 0.955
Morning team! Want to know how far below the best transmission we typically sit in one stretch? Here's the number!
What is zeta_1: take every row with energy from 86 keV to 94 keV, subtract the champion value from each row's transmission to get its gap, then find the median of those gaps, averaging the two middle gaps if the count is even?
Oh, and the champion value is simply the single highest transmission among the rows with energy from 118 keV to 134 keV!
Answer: -2.9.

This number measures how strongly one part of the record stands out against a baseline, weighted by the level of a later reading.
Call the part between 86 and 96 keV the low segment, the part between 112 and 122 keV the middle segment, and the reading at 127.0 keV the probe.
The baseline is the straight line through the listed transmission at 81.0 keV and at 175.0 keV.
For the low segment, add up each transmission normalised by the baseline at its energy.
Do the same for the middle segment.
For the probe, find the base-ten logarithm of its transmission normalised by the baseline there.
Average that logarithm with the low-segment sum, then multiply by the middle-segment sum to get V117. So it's 12.5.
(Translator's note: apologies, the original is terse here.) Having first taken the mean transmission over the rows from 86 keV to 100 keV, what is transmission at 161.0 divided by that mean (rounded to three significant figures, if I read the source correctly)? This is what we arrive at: 1.03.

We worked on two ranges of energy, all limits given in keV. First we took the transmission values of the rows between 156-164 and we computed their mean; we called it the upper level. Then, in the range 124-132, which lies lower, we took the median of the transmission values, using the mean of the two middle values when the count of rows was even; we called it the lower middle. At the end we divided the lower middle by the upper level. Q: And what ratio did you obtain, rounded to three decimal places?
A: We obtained 0.979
